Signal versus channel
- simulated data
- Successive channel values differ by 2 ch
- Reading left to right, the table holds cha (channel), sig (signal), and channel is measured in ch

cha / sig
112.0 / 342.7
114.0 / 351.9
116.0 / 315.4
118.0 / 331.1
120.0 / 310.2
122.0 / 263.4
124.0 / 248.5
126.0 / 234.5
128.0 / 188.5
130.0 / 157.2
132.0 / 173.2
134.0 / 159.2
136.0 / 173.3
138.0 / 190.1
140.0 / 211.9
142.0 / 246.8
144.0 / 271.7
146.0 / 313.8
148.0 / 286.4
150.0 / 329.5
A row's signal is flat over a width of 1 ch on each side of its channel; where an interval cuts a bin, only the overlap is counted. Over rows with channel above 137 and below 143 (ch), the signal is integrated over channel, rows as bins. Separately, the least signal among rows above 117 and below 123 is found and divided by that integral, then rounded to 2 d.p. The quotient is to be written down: 0.20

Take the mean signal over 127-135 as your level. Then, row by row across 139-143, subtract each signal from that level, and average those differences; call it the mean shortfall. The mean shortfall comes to -60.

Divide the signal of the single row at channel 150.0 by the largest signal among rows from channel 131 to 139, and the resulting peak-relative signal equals 1.73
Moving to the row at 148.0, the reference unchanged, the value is 1.51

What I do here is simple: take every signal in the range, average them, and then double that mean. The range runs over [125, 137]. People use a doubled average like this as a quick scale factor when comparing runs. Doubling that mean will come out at 362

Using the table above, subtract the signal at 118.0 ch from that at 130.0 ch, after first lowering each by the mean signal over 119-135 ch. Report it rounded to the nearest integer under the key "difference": -174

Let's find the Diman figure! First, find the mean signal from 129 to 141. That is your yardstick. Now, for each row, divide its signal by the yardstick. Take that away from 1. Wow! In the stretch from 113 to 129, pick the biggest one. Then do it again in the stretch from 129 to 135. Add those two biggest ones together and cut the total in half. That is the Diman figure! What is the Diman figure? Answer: 0.0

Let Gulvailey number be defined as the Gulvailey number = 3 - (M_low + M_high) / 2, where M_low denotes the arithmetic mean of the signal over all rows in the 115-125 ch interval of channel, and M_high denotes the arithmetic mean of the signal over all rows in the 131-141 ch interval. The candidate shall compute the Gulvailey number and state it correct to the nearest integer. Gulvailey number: -235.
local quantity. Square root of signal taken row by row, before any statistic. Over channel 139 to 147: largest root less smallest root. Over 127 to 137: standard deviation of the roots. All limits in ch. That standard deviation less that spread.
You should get -2.7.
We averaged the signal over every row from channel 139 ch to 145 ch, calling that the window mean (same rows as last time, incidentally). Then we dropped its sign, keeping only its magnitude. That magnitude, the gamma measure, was 243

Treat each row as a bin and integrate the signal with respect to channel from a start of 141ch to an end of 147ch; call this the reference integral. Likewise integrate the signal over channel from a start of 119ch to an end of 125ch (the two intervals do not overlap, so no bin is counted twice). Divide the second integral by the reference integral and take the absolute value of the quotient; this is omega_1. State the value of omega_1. 1.0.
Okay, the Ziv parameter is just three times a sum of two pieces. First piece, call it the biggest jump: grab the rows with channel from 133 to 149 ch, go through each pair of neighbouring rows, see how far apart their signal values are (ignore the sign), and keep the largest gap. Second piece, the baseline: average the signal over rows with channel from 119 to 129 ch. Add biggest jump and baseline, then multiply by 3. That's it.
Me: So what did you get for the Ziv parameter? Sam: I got 873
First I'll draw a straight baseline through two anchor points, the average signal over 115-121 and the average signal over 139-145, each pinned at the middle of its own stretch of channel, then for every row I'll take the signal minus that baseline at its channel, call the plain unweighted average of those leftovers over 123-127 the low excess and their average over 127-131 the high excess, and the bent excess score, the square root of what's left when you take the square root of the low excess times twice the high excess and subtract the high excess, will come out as 14.9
